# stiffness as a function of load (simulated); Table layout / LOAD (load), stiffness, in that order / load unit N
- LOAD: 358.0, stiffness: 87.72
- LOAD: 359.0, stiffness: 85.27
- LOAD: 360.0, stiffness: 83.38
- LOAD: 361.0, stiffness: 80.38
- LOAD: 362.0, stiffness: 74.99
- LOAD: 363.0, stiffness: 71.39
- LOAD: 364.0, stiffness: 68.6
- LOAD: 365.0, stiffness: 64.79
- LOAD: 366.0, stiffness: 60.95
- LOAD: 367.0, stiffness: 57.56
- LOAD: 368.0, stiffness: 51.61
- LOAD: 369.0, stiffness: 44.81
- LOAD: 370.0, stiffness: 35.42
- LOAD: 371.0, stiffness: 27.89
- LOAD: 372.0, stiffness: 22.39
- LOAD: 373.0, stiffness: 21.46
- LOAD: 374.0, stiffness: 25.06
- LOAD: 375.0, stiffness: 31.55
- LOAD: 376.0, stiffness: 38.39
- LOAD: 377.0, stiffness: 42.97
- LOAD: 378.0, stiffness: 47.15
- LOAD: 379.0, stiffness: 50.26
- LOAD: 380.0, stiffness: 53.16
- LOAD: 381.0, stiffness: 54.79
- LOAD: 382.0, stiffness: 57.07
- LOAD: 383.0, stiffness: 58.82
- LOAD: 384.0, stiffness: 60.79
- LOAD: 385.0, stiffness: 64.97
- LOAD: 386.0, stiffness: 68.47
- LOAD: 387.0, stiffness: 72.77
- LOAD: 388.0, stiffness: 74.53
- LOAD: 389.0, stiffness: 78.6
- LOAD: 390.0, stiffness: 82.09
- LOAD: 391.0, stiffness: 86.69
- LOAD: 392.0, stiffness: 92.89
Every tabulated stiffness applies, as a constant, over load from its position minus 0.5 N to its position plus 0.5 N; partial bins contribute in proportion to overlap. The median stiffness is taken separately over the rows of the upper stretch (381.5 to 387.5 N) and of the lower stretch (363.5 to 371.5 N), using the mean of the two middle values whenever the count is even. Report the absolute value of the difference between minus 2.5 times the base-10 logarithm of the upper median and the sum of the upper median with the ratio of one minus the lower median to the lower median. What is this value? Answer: 66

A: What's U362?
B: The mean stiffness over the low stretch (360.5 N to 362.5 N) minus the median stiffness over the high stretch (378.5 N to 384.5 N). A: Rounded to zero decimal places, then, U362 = 22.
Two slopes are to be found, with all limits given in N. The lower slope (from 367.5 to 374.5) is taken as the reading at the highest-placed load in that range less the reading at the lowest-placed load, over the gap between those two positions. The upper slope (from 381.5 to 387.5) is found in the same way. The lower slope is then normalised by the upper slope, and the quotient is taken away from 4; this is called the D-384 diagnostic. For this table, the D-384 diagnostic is 5.4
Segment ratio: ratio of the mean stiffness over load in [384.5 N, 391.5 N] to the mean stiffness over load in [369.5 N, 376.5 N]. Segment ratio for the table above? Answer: 2.6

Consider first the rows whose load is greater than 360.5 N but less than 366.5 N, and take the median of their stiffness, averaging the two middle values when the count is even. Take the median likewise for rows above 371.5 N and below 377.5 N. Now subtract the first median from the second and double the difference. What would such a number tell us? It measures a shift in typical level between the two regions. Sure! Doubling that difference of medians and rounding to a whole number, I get -83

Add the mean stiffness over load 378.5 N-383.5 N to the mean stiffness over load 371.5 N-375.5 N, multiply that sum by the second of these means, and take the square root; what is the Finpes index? 45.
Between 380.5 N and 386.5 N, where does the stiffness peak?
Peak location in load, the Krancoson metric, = 386.0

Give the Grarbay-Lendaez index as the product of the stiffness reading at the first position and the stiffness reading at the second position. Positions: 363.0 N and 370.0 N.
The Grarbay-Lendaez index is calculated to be 2529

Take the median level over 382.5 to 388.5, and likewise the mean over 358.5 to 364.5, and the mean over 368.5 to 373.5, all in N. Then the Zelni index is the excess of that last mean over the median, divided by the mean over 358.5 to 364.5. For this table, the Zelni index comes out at -0.47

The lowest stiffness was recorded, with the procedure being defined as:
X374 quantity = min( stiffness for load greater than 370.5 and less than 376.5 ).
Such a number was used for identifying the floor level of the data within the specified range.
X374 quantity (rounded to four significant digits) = 21.46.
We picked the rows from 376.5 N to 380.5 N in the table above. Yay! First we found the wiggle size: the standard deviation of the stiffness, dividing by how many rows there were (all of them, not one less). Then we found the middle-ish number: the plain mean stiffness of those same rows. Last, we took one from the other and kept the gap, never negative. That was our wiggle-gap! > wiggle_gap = 45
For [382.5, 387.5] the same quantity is 60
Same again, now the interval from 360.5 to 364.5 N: 69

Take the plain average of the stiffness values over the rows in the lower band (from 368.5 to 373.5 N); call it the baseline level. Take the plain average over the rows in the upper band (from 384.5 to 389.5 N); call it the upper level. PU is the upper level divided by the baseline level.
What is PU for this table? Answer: 2.4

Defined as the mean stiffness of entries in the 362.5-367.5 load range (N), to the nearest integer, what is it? 65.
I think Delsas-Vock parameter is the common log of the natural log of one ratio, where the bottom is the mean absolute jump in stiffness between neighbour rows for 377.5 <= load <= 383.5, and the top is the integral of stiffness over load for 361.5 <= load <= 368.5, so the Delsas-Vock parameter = 0.72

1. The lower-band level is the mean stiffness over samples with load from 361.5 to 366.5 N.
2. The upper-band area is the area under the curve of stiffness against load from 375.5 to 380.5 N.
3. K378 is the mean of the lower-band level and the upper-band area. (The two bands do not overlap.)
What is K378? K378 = 150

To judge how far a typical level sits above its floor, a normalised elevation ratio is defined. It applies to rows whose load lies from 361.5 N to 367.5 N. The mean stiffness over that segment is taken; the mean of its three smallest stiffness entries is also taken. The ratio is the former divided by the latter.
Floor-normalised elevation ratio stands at 1.09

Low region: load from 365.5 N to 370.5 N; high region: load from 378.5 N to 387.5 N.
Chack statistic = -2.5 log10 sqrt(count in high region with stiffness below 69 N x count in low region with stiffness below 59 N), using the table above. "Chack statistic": -1.9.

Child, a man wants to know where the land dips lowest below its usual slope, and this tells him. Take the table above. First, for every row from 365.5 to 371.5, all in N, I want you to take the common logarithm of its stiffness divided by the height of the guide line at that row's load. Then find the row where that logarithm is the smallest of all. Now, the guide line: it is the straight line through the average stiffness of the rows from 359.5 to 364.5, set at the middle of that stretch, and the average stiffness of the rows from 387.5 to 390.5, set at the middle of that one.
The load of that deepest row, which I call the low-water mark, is 371.0 N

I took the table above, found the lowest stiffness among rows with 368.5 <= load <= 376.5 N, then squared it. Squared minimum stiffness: 461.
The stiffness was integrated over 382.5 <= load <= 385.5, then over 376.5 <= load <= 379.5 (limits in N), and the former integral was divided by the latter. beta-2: 1.31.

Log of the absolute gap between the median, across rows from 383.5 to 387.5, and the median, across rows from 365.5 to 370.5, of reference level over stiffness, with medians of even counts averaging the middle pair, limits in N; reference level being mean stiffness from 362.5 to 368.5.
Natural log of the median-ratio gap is -1.3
